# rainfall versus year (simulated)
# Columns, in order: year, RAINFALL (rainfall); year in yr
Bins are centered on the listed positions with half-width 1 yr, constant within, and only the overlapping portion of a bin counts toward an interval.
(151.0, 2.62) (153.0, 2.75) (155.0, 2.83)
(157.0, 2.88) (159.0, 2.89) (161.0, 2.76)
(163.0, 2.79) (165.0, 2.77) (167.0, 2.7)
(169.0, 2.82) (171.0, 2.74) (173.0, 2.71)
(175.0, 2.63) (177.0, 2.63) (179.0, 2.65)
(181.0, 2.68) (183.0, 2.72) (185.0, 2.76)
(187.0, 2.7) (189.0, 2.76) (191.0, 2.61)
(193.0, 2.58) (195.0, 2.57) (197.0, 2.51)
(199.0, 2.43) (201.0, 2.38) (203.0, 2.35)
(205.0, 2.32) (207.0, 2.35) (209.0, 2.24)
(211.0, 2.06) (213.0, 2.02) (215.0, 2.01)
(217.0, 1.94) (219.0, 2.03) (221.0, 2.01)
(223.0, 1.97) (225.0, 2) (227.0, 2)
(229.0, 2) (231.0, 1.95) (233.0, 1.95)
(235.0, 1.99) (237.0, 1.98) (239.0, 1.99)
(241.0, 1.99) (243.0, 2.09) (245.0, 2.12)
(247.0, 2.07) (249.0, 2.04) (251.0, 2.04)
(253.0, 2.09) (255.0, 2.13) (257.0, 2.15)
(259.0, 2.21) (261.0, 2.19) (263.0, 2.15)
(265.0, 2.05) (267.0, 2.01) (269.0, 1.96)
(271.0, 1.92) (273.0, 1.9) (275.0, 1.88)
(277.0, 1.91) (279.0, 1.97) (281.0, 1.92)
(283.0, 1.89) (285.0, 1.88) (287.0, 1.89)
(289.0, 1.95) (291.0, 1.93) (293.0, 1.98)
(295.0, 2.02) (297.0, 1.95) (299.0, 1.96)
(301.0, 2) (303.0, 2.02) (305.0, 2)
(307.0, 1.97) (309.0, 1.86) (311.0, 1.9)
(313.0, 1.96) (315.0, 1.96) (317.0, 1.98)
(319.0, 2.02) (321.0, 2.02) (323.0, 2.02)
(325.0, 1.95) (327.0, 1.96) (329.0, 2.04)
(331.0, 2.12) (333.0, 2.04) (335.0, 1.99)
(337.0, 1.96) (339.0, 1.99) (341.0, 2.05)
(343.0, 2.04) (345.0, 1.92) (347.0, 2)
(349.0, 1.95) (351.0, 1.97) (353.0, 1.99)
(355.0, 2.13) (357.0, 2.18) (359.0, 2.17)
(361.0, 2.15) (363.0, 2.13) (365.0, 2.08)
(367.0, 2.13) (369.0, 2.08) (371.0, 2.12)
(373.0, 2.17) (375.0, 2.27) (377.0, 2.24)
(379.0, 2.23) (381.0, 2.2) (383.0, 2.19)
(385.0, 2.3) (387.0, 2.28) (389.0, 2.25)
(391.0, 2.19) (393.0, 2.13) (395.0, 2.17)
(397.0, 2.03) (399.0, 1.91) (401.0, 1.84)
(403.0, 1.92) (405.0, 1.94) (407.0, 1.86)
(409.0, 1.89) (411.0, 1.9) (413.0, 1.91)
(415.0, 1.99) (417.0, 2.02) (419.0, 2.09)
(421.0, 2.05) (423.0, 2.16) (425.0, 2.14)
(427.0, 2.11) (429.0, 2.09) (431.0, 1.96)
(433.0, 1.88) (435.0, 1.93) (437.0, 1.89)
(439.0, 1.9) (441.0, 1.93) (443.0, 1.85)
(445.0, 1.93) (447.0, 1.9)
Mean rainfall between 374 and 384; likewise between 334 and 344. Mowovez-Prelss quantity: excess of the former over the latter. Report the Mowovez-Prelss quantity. 0.22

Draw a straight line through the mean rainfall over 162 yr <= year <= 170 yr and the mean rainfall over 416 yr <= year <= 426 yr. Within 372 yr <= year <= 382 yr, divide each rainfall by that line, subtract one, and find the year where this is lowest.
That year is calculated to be 373.0 yr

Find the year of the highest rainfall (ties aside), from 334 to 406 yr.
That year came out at 385.0 yr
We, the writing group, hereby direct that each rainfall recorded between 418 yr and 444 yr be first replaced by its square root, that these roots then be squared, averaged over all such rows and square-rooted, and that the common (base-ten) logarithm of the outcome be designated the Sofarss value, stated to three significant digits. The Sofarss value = 0.150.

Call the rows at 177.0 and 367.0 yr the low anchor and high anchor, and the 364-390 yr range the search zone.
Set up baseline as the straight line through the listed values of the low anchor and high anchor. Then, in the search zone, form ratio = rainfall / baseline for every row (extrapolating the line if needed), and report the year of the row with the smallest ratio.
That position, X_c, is 365.0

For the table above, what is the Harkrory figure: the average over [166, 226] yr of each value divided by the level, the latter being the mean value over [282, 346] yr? 1.23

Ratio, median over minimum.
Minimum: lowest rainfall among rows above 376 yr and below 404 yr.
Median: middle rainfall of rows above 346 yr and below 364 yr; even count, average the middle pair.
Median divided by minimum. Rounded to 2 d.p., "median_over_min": 1.16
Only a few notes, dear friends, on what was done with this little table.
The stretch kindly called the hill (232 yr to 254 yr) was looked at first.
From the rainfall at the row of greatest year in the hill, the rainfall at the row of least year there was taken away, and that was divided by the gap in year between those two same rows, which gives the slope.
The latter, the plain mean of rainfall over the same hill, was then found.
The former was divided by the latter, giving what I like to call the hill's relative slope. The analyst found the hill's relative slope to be 0.003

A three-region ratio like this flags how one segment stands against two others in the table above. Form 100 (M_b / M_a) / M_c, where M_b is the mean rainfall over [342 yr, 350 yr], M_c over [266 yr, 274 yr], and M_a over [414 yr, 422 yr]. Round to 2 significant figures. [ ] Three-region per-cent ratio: 50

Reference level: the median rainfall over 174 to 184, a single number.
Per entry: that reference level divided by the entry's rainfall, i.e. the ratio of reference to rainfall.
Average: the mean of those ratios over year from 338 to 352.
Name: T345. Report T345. 1.33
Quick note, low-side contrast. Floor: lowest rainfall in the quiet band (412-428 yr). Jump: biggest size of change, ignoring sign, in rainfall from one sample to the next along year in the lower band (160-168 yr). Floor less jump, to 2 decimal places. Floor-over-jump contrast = 1.84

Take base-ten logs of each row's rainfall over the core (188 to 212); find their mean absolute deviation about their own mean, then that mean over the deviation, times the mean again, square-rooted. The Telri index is 2.4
